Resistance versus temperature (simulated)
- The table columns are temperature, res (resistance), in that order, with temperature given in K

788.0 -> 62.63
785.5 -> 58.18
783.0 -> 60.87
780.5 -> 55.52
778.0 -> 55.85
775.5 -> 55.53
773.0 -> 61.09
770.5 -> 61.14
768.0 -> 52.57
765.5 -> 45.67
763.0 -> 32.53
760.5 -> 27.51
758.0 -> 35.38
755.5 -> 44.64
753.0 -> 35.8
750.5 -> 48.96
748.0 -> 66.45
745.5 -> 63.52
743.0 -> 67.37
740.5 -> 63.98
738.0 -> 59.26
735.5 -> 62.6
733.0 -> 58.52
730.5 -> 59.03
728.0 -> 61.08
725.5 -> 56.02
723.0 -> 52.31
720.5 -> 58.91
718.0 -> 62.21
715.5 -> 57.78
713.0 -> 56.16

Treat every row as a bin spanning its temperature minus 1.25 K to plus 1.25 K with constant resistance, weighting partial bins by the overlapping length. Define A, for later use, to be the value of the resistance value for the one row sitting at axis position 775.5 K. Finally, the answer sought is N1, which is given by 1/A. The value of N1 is 0.018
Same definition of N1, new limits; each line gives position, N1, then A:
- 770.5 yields 0.016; 61.14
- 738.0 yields 0.017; 59.26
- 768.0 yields 0.019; 52.57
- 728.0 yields 0.016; 61.08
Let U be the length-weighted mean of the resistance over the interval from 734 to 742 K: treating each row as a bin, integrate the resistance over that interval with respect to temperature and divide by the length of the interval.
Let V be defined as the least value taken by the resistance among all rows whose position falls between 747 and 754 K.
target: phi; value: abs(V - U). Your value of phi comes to 26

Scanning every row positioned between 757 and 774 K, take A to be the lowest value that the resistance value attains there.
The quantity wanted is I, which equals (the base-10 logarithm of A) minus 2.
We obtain -0.56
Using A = 27.51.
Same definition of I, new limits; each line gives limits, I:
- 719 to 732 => -0.28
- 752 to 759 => -0.45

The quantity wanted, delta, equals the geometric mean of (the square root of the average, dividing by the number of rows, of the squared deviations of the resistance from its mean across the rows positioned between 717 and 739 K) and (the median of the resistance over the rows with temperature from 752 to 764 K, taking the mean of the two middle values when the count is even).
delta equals 10.3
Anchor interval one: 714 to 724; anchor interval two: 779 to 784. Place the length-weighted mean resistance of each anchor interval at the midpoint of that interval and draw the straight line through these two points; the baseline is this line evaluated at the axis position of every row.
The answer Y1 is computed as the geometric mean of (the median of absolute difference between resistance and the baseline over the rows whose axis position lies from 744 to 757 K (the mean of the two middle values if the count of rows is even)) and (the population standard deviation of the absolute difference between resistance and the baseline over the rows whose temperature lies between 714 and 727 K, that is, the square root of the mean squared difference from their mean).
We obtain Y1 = 4.3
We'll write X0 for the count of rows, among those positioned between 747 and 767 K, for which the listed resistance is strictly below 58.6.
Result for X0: 7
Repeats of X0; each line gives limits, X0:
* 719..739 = 3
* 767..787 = 5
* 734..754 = 2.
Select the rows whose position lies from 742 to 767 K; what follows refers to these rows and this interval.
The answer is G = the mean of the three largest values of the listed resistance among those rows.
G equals 66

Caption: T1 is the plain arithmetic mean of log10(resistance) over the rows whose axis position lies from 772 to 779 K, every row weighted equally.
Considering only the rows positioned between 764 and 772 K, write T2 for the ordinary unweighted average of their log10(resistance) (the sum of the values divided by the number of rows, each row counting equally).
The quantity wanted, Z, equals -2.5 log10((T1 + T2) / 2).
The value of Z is -0.602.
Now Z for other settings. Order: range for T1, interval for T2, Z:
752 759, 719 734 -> -0.558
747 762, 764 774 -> -0.562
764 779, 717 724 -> -0.608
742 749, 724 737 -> -0.636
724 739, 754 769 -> -0.564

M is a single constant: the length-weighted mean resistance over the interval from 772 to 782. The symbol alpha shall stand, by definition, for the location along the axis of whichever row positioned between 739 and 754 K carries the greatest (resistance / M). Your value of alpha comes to 743.0 K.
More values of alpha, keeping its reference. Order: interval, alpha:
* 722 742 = 740.5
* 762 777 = 770.5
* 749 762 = 750.5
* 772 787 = 773.0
